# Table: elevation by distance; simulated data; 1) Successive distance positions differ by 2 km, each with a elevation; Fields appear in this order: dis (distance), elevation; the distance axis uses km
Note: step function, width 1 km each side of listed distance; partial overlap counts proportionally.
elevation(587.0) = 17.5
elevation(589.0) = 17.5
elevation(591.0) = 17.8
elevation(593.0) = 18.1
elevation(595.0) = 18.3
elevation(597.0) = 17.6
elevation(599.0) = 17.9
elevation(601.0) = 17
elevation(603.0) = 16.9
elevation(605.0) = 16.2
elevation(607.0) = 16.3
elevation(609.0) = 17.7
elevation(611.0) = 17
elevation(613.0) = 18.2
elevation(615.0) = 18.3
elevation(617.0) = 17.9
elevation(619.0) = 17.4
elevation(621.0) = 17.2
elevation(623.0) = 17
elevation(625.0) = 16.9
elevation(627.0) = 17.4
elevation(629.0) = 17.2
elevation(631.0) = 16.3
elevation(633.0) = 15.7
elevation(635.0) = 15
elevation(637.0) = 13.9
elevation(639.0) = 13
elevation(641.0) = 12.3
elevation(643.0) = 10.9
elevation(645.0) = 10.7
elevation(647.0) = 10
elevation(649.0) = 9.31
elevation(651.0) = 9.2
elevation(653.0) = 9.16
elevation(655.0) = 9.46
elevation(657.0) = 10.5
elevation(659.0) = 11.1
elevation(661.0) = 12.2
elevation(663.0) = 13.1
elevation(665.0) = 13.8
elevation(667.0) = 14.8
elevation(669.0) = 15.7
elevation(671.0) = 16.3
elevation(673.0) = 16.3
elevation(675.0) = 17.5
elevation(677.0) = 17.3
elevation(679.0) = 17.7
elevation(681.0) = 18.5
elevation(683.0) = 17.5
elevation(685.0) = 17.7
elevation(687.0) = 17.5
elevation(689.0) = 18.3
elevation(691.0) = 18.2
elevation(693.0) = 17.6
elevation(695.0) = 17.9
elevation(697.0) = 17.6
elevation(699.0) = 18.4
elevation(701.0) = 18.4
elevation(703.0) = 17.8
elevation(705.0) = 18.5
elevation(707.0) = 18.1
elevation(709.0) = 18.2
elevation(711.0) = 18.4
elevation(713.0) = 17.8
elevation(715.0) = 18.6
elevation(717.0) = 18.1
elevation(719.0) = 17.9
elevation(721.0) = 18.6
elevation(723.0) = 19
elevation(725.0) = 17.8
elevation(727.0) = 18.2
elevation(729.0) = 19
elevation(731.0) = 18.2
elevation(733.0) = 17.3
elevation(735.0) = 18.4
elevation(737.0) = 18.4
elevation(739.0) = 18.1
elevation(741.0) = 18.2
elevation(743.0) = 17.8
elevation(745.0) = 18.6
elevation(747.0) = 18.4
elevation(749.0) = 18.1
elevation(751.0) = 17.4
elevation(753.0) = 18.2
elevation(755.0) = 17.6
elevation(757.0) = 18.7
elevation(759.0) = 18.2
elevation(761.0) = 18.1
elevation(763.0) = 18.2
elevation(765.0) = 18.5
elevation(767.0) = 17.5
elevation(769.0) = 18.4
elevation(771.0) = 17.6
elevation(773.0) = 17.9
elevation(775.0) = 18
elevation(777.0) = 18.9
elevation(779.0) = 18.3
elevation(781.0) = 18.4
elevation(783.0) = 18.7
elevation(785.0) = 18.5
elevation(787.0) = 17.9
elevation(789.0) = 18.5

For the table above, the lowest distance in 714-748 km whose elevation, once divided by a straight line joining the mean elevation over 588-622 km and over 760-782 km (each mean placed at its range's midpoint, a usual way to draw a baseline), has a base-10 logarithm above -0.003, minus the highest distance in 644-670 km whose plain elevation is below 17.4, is 46 km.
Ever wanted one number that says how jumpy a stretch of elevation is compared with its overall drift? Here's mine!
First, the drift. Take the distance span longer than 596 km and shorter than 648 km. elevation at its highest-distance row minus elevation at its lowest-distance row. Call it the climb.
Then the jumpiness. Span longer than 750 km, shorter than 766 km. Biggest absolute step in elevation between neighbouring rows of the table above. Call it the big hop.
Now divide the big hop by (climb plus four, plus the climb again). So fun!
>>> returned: -0.10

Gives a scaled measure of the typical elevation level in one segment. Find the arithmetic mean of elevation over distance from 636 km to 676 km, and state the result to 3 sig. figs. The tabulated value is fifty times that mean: 623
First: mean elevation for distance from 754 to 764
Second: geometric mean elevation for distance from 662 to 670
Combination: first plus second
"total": 32.5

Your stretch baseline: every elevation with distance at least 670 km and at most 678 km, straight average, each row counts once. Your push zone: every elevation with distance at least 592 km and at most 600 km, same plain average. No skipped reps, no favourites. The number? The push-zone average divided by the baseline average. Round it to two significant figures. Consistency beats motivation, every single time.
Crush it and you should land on 1.1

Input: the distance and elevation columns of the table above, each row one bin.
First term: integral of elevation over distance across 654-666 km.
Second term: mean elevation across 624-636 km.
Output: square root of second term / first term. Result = 0.342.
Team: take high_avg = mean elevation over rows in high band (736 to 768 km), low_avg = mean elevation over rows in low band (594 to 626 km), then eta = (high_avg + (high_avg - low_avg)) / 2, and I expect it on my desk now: 9.4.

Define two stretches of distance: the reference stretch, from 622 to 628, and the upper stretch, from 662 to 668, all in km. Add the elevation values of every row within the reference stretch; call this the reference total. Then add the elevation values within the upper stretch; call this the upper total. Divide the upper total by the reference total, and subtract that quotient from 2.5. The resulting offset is 1.69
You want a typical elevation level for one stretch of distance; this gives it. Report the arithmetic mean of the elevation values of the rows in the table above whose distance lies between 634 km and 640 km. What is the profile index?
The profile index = 14.0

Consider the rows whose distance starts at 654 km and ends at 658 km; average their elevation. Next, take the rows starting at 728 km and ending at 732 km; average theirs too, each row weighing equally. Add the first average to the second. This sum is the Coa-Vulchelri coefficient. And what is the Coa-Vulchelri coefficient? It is 28.6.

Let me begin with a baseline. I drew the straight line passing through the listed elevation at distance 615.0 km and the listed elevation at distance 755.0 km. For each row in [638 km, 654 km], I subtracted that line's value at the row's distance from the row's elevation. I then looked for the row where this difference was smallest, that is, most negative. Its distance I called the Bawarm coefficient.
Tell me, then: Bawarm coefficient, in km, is 653.0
